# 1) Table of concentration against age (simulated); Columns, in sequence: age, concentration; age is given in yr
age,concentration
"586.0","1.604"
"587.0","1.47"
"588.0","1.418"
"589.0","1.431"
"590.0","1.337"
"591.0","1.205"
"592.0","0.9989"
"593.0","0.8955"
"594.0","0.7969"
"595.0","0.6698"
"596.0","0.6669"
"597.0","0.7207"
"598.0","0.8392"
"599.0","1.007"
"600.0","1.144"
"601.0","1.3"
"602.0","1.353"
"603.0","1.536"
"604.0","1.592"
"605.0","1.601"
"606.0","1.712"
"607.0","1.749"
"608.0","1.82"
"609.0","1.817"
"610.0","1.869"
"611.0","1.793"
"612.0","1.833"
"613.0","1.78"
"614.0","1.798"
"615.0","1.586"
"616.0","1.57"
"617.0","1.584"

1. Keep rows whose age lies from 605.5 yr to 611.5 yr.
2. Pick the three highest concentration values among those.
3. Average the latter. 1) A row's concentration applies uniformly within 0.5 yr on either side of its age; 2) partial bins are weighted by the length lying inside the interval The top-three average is 1.84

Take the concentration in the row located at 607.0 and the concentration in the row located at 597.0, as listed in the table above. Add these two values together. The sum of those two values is 2.47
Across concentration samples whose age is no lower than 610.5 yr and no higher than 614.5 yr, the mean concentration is 1.8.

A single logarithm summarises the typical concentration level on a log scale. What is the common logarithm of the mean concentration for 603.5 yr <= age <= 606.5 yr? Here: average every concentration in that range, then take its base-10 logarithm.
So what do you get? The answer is 0.21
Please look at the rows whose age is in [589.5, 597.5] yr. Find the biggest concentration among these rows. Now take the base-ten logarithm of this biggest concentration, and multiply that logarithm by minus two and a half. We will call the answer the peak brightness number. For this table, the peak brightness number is -0.32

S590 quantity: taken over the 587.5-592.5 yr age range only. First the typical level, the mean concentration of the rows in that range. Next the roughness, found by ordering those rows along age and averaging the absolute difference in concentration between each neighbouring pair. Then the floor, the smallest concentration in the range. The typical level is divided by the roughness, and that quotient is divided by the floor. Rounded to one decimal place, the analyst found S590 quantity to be 11.5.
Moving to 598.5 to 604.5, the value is 11.2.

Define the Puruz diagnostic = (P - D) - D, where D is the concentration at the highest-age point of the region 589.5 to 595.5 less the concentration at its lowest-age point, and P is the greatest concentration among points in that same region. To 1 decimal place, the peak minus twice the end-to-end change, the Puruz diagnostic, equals 2.7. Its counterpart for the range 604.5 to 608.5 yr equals 1.4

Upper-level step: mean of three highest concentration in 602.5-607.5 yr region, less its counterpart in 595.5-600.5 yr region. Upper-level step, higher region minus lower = 0.69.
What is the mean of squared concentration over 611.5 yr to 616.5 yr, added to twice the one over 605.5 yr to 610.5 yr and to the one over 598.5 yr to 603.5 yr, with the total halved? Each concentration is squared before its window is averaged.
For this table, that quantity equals 5.5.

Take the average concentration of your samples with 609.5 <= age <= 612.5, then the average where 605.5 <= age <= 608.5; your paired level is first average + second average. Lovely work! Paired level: 3.6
